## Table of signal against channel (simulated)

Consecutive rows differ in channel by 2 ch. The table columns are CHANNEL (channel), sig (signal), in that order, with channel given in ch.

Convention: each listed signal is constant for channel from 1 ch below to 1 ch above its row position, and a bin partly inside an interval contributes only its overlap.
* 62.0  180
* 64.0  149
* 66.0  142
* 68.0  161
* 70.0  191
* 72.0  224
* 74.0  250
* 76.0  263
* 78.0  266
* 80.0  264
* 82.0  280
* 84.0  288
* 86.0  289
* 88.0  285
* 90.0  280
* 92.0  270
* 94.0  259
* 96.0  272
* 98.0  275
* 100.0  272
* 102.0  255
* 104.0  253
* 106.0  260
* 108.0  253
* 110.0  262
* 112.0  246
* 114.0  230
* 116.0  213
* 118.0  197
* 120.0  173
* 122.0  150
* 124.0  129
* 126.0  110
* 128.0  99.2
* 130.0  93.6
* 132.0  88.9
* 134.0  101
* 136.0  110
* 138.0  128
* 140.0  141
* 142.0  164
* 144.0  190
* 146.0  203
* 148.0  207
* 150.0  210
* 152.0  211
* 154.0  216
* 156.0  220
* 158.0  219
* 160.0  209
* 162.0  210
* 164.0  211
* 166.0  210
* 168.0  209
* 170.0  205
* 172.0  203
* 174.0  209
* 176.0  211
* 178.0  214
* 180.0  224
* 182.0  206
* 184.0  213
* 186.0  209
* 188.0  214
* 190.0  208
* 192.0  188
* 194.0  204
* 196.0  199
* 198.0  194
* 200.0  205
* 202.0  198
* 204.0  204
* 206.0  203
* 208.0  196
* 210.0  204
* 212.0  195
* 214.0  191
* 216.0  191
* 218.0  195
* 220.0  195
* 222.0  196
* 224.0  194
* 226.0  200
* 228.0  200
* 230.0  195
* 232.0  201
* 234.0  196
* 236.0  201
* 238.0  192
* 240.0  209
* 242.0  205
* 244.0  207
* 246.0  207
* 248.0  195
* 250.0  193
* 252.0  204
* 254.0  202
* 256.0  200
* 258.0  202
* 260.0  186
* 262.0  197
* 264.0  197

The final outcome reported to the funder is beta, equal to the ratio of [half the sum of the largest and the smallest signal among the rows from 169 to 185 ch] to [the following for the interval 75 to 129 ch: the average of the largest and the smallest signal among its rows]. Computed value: 1.10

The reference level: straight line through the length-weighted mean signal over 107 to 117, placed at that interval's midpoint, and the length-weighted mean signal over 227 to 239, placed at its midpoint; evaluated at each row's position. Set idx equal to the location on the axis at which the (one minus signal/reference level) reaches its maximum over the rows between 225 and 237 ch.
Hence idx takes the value 230.0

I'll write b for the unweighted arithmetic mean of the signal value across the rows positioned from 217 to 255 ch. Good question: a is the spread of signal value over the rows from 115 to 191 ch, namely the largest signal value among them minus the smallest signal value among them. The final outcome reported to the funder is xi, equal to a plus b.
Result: 334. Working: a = 135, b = 199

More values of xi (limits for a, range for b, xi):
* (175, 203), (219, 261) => 235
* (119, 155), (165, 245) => 329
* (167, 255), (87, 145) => 235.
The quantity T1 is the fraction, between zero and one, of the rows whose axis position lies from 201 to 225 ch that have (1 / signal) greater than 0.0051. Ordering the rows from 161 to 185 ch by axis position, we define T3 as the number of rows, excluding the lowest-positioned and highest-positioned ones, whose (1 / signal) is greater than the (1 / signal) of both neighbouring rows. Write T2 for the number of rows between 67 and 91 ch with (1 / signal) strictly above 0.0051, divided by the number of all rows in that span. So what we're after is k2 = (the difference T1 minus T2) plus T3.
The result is 2.5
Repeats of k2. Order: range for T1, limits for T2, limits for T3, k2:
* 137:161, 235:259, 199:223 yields 2.1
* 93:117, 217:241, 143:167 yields 0.4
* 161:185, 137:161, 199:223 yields 1.7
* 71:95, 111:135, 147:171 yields 0.3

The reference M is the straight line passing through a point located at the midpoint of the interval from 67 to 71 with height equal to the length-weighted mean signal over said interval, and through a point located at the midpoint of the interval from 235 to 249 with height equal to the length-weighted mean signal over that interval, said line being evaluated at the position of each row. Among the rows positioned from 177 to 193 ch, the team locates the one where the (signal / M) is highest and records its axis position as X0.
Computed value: 180.0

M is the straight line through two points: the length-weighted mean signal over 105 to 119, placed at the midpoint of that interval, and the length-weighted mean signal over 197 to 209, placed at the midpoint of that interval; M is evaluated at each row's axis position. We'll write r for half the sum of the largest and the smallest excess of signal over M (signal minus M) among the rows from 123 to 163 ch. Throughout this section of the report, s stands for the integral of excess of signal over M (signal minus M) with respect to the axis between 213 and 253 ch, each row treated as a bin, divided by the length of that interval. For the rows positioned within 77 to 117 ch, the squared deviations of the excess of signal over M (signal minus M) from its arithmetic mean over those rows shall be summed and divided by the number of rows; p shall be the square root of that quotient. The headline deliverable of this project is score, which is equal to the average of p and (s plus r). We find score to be -22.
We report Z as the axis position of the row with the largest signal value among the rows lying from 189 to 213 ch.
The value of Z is 190.0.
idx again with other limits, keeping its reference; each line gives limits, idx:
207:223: 214.0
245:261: 260.0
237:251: 238.0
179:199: 192.0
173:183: 182.0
